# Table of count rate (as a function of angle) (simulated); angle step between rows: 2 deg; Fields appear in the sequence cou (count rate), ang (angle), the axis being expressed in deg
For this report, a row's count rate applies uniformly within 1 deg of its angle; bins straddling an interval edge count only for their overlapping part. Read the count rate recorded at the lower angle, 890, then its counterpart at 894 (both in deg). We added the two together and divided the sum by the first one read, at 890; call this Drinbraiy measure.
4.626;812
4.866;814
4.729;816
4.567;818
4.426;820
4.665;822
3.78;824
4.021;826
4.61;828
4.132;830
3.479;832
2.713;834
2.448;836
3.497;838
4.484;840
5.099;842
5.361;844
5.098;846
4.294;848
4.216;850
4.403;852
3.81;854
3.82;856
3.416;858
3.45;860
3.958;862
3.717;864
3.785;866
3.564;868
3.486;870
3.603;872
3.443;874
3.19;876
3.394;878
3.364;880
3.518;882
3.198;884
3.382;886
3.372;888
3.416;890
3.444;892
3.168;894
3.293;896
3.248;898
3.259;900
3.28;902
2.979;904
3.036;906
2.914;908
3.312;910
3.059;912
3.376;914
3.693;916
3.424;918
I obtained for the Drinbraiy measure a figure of 1.93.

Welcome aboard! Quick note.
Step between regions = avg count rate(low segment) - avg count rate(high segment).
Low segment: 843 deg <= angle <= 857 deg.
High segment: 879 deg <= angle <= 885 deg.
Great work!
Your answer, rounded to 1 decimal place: 1.1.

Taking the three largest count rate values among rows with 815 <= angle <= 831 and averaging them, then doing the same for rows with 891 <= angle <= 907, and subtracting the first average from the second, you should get -1.3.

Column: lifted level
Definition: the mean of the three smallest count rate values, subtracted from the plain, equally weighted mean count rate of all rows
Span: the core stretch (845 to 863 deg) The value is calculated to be 0.49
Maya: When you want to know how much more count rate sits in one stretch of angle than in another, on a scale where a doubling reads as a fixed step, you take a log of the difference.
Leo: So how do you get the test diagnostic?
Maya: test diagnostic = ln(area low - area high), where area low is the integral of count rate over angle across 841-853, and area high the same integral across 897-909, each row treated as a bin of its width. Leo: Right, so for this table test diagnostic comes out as 3.0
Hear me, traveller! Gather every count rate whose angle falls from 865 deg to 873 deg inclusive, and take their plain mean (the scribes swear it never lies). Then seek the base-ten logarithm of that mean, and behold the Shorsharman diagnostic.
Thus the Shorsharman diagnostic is 0.56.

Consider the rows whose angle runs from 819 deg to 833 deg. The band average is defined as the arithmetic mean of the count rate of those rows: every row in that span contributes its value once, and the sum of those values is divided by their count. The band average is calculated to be 4.16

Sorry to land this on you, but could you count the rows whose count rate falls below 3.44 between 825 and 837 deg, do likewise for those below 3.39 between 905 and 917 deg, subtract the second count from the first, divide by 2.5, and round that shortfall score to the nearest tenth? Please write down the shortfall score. -1.2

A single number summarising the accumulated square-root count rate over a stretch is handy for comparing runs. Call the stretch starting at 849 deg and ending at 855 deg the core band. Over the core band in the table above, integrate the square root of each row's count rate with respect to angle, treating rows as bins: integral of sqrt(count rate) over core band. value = 12.2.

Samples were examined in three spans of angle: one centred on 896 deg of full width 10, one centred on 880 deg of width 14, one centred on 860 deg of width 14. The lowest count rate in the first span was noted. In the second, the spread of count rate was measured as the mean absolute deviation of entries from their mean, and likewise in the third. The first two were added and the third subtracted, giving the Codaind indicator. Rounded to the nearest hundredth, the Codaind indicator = 3.10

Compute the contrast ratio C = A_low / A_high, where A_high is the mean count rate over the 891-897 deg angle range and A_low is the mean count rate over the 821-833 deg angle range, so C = 1.25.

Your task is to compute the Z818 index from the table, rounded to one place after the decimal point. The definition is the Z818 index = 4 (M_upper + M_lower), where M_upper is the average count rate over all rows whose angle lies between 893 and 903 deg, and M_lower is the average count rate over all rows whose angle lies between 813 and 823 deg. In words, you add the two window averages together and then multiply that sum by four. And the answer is 31.6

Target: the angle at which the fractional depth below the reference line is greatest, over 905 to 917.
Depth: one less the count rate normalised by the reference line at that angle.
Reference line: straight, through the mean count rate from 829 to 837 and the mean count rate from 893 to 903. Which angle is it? 908 deg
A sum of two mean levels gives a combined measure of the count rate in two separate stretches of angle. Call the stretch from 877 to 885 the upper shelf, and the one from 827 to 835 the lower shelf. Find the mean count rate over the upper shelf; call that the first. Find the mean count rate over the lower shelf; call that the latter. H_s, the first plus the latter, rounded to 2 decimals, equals 7.10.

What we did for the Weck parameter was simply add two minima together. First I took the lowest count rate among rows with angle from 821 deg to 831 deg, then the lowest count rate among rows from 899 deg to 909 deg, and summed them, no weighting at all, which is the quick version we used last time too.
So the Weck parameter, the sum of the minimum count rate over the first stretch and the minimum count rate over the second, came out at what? 6.69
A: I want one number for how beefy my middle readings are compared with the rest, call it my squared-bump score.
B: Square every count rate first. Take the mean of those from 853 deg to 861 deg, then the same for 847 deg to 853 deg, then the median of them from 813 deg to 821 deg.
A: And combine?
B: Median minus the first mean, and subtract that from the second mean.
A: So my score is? 10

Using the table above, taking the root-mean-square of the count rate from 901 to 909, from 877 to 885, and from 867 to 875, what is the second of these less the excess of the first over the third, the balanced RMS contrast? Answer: 3.84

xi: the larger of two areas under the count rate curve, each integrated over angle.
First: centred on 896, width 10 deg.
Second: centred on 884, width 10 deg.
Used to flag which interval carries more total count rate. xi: 34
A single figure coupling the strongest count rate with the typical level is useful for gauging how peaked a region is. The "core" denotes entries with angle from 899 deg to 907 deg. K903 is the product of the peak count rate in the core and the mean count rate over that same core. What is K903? 10.3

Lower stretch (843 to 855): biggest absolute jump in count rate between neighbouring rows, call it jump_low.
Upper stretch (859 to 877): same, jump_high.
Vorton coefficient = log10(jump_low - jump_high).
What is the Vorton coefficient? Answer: -0.53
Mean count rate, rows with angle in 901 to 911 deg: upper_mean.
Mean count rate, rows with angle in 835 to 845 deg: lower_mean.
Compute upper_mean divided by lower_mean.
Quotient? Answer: 0.74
